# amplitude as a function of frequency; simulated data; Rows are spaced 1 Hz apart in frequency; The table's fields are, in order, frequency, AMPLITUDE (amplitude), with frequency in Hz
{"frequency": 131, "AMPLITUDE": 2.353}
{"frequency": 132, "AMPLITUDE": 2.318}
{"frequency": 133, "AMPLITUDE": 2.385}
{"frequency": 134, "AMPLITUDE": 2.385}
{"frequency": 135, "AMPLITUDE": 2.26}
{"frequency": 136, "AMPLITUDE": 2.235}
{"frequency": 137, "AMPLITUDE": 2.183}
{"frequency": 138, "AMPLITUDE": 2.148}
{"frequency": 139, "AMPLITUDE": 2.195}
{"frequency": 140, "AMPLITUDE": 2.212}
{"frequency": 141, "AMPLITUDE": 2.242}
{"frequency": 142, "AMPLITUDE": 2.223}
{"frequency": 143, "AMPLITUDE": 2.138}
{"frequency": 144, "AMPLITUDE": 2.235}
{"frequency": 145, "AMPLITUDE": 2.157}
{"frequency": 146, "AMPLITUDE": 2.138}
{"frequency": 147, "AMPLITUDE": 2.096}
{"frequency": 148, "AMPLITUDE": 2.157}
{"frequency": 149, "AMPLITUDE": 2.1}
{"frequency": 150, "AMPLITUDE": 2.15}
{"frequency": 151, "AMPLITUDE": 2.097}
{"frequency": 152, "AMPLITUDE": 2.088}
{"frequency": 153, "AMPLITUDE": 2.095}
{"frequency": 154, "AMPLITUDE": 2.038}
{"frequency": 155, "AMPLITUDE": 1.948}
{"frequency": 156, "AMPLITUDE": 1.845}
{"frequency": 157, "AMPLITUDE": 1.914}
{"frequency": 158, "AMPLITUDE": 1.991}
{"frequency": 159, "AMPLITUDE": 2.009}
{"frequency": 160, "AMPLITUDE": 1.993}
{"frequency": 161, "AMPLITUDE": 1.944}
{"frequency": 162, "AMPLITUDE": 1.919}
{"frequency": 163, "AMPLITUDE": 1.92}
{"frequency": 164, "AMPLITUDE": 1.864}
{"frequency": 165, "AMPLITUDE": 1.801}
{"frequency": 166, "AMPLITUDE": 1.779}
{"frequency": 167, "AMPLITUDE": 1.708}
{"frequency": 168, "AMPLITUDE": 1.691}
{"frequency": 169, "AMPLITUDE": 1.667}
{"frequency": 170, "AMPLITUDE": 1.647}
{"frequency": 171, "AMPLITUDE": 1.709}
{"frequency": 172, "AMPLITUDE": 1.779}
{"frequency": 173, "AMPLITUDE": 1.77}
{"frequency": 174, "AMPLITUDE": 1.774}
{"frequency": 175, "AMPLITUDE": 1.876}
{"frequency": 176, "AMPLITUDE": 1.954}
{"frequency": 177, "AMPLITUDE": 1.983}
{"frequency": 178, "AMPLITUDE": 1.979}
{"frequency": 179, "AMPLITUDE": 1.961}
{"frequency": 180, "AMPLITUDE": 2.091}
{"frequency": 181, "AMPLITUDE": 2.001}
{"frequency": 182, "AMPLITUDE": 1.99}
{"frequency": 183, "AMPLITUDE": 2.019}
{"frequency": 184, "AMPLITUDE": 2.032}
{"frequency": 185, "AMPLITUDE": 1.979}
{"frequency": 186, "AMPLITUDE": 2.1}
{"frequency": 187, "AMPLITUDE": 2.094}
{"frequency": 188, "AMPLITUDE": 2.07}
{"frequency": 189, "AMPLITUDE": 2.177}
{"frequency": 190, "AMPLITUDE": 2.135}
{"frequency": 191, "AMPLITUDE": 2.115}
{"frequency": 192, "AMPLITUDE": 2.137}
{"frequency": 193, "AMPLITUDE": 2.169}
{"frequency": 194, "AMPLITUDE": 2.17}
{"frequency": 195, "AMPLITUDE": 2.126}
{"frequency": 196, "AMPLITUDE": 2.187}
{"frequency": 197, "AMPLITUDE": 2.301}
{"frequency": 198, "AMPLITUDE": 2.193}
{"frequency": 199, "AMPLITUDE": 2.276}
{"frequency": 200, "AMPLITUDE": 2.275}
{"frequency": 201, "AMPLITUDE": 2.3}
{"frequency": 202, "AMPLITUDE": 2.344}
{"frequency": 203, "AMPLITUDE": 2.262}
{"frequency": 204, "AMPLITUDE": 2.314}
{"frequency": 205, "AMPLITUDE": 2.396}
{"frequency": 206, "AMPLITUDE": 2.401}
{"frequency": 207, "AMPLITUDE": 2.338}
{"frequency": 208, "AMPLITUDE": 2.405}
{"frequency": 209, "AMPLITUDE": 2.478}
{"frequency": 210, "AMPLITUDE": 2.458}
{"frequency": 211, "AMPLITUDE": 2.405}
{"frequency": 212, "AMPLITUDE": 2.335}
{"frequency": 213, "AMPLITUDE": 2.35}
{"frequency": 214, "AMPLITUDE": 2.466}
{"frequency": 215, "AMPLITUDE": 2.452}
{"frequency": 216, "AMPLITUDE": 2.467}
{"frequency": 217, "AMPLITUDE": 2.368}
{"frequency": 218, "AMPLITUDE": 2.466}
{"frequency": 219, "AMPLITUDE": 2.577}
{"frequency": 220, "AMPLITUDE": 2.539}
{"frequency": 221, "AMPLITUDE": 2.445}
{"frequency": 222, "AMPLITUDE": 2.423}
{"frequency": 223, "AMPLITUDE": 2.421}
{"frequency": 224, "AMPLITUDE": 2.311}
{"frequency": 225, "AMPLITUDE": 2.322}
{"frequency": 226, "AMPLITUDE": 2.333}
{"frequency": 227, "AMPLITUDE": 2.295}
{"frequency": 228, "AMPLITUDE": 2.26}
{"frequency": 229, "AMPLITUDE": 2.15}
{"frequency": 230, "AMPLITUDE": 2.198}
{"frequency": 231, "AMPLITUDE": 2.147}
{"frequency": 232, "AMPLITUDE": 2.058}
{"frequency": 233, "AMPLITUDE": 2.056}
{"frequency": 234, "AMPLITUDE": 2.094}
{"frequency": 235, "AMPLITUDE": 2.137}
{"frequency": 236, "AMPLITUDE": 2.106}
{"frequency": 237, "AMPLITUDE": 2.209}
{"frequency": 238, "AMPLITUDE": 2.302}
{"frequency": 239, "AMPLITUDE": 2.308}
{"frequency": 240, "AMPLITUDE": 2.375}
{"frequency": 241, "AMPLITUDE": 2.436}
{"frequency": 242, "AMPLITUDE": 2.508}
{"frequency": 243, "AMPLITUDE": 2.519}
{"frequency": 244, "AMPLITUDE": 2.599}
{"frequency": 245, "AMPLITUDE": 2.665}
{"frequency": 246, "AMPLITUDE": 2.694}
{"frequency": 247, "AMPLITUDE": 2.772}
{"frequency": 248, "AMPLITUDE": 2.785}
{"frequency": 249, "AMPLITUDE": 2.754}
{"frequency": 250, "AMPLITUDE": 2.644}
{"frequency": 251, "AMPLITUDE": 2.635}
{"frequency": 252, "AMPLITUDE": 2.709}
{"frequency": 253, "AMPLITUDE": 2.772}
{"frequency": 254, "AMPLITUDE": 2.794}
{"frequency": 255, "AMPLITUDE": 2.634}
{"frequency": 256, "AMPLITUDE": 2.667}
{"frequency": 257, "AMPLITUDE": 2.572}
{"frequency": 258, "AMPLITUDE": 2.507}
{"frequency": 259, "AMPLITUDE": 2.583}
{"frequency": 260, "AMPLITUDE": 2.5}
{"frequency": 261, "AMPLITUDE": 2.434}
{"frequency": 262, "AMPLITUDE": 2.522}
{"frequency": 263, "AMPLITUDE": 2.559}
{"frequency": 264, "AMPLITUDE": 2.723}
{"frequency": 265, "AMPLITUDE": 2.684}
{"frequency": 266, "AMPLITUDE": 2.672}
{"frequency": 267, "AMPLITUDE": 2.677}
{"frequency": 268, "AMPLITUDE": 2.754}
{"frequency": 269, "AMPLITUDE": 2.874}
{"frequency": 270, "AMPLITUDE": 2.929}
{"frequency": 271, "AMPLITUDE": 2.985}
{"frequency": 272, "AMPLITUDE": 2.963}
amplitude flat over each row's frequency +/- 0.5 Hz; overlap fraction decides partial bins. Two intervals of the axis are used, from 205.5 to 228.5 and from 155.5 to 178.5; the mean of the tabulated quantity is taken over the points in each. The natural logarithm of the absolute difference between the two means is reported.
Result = -0.59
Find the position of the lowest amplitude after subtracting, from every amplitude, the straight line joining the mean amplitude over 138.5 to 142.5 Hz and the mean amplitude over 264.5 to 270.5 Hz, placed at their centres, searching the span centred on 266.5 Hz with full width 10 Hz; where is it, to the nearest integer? 262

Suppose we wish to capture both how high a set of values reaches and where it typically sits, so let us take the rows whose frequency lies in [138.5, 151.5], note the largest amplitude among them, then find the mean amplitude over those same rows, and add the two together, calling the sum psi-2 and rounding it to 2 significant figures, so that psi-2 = 4.4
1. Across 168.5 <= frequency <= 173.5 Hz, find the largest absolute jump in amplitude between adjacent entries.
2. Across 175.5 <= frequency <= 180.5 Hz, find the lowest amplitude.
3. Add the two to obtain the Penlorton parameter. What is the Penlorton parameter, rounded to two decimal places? 2.02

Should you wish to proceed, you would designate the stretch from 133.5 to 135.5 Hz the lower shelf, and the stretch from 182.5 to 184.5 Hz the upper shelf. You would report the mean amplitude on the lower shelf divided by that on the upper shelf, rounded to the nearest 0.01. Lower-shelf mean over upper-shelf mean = 1.15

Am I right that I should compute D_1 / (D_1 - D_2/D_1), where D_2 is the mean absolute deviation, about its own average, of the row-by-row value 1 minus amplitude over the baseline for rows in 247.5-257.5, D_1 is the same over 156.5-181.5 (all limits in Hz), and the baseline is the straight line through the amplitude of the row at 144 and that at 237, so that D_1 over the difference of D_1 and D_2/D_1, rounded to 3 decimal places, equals -0.088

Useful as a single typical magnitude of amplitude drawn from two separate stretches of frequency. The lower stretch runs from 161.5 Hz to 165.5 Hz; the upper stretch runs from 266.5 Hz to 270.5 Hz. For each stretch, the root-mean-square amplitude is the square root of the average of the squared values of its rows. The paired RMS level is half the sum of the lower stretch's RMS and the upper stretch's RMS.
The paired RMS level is 2.34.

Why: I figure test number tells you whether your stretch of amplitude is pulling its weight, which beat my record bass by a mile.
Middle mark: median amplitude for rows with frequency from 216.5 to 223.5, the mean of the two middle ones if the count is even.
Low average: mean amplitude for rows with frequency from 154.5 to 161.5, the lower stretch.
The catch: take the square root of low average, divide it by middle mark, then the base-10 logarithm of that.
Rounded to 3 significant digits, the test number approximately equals -0.243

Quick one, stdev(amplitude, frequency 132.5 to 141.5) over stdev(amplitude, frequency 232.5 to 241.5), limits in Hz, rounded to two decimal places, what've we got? 0.62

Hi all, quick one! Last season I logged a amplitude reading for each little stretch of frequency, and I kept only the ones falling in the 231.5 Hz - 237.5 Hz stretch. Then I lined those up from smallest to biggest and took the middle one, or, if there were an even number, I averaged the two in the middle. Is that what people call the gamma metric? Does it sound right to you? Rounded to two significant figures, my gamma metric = 2.1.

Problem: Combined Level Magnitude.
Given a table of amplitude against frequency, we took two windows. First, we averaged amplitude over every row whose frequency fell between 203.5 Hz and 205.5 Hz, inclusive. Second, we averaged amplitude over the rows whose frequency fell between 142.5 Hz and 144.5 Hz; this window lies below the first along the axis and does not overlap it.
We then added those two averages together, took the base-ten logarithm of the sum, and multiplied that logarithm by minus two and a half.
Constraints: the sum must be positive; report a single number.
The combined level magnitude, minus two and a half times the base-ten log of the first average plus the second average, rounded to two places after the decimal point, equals -1.64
